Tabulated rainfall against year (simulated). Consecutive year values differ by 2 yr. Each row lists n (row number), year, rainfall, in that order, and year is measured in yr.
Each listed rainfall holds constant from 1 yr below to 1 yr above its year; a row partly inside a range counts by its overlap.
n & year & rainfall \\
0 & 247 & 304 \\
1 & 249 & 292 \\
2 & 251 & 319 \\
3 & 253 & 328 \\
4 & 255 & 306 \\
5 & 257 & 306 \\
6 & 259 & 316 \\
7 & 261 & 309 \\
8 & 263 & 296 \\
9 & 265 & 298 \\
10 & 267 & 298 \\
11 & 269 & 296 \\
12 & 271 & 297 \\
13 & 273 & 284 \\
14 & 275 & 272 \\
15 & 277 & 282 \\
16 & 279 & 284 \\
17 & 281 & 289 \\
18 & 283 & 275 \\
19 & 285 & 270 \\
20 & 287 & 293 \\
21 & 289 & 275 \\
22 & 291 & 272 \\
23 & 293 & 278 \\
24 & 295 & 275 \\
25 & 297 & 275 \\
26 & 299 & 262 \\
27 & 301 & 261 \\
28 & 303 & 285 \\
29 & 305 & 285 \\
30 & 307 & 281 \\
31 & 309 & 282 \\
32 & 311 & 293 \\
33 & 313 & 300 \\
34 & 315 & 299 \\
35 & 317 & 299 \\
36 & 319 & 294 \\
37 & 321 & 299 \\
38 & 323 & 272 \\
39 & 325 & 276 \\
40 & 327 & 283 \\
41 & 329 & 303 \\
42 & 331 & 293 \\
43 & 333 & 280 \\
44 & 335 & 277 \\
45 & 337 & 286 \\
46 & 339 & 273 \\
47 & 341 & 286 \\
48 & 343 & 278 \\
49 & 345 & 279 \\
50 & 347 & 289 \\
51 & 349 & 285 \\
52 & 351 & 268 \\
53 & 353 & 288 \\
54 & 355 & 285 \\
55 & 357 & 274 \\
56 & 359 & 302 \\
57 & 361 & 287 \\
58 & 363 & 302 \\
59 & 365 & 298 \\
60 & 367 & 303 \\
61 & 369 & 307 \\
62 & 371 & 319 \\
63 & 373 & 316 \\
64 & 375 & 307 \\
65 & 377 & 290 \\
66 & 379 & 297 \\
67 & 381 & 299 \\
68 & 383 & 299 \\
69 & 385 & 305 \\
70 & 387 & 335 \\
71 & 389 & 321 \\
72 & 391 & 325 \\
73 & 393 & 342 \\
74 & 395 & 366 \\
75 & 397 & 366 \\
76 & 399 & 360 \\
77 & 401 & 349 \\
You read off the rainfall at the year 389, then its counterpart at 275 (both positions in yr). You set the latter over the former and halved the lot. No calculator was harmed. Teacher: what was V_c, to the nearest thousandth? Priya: 0.424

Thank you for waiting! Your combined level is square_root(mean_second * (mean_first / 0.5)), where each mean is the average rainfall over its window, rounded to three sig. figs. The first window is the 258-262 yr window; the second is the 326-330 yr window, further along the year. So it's 428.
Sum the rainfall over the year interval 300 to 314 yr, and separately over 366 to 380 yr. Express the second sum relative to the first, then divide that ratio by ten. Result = 0.108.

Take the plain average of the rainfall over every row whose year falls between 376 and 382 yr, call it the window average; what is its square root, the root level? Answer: 17.19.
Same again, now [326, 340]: 16.88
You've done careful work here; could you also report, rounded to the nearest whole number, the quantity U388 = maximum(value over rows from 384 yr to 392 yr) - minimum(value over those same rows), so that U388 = 30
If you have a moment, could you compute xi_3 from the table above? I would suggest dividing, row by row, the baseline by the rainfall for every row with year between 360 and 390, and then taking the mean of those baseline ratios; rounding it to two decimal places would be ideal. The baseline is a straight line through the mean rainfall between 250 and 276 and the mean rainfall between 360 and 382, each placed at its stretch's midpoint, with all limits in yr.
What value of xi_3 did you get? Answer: 0.99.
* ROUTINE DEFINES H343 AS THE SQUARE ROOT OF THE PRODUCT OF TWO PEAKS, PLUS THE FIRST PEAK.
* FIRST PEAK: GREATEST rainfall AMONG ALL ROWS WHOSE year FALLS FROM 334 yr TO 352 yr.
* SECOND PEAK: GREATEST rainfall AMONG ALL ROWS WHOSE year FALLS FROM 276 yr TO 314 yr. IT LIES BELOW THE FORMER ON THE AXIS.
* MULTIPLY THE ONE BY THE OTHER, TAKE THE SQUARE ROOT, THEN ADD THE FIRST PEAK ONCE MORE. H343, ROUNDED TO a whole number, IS 583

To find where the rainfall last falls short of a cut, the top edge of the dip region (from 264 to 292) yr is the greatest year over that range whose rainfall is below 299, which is 291 yr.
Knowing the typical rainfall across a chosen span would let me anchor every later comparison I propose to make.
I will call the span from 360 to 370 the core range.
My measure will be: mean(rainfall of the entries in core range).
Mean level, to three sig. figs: 299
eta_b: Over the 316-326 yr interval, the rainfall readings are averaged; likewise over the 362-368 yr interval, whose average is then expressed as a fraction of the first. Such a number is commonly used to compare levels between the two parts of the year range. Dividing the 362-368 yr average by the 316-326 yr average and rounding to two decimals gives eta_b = 1.05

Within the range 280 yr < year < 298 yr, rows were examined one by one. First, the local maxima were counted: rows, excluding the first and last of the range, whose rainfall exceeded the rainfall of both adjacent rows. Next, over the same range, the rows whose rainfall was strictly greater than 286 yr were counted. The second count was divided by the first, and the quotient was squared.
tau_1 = 1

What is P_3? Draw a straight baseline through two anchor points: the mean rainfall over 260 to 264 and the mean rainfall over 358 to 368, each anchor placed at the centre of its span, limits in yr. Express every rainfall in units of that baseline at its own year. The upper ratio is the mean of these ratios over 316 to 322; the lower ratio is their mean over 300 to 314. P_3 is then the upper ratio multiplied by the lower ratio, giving 0.94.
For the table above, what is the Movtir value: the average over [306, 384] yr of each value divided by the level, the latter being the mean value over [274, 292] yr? 1.04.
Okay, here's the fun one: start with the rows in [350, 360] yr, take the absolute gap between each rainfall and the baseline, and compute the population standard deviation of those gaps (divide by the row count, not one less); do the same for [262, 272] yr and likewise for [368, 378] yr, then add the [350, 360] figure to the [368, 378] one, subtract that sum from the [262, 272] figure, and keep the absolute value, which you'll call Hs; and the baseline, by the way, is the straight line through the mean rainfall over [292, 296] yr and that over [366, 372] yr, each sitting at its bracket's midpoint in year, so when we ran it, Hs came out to 17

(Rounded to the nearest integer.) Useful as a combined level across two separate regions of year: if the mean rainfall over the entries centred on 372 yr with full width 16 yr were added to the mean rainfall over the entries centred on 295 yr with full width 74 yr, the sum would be 591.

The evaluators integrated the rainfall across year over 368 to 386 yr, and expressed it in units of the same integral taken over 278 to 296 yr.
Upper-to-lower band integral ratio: 1.09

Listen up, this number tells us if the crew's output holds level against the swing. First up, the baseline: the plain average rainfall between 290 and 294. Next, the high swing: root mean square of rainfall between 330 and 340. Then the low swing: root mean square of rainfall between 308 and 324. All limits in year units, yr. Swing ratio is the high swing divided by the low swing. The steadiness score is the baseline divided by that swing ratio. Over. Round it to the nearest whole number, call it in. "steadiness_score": 285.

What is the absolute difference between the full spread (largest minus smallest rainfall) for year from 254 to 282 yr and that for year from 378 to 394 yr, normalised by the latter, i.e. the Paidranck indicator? 0.0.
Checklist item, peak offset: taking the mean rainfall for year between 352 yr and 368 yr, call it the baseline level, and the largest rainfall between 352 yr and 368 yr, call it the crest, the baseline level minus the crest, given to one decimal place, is -10.6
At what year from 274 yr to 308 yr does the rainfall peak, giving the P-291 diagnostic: 287 yr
